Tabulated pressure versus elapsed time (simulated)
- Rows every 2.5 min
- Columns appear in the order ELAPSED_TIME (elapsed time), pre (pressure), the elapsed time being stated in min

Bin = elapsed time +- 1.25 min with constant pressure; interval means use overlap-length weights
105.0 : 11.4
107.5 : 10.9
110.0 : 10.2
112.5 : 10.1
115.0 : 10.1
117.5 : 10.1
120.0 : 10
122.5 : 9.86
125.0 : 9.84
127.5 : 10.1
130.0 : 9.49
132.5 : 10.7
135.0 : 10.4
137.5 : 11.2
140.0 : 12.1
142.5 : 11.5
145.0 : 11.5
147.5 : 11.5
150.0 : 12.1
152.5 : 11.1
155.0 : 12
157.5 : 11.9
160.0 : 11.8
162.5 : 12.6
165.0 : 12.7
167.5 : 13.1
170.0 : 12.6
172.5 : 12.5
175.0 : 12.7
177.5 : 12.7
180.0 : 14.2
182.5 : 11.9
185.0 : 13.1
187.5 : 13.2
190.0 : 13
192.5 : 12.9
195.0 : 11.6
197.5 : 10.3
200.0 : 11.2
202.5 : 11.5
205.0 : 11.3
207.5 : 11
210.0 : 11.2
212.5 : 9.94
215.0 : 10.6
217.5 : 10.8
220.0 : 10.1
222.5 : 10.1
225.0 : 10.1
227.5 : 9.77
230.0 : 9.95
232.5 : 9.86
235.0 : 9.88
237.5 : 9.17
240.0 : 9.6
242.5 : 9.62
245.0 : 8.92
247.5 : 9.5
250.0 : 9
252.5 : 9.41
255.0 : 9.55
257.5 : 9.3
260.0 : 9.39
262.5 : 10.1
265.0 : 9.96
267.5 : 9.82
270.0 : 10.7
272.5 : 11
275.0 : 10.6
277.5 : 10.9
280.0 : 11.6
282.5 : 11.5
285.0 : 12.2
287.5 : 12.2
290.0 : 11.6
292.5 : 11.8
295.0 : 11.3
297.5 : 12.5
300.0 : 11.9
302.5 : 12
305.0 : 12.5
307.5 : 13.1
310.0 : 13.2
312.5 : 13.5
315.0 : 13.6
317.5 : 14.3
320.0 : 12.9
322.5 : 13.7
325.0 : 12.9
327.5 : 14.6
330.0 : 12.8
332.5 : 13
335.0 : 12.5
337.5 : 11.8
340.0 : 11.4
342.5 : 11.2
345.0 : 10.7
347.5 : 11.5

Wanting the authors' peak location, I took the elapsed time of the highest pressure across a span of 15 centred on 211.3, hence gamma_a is 205.0 min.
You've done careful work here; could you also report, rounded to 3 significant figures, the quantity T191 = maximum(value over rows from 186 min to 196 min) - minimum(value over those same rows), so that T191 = 1.60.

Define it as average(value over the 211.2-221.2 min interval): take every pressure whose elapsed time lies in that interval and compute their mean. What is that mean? 10.4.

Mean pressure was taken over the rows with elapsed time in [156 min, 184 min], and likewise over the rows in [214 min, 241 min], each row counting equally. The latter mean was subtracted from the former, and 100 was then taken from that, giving -97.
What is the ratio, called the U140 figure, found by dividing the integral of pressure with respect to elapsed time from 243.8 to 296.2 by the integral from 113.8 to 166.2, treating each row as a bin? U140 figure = 0.95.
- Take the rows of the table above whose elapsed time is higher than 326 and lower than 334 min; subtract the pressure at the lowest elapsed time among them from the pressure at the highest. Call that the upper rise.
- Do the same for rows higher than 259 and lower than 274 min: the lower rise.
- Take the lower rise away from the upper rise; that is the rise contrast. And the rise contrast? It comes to -3.2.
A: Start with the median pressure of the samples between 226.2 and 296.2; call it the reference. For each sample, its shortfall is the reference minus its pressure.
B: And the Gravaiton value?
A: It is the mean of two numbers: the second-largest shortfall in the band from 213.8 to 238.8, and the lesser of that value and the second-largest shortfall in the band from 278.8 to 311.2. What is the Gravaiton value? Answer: -0.72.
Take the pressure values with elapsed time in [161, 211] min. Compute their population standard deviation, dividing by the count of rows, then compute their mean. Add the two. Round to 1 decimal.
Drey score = 13.2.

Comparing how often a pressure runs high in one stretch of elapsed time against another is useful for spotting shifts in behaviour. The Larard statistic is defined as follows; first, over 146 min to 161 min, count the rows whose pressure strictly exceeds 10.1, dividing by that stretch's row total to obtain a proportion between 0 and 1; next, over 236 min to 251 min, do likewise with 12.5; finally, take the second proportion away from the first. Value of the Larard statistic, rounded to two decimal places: 1.00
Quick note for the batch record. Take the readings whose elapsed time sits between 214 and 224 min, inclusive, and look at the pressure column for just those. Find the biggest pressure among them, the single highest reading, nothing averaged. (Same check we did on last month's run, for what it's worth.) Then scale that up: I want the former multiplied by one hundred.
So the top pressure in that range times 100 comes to 1080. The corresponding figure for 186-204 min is 1320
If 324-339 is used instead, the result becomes 1460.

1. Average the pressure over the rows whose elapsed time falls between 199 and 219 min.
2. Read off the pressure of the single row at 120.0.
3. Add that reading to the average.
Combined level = 20.9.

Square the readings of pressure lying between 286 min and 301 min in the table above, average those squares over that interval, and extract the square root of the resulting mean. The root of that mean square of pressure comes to 11.9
